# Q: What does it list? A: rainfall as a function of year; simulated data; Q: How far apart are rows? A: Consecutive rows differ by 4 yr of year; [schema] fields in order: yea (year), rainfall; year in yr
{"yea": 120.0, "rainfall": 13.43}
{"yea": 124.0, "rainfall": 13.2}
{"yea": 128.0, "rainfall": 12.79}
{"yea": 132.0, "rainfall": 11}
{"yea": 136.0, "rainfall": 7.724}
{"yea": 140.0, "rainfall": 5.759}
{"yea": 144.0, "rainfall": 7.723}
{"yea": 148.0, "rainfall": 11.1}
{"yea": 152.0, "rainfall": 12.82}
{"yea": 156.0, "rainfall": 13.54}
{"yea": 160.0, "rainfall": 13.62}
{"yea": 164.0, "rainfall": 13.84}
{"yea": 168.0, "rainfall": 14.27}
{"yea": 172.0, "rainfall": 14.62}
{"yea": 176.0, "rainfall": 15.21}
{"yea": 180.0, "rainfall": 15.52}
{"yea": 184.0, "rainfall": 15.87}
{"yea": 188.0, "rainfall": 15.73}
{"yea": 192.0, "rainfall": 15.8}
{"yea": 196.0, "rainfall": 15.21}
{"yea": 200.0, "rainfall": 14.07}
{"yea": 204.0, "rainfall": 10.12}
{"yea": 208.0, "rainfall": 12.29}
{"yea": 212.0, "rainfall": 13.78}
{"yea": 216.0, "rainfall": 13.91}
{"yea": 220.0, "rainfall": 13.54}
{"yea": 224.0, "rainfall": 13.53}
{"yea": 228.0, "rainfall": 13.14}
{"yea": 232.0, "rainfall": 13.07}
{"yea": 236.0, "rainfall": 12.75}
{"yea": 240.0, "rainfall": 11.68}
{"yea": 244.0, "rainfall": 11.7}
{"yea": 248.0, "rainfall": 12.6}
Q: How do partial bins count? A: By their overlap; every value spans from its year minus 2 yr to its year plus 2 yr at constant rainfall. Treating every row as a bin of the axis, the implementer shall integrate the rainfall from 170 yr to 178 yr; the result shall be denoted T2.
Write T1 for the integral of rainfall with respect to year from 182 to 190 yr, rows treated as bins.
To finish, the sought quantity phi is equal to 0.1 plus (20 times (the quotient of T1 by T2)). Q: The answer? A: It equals 21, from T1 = 126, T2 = 119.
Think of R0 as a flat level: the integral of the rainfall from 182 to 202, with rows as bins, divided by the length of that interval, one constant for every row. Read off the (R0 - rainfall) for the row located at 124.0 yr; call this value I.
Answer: 2.1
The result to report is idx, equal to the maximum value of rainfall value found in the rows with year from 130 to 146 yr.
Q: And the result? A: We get 11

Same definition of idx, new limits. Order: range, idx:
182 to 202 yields 15.87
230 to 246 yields 13.07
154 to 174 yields 14.62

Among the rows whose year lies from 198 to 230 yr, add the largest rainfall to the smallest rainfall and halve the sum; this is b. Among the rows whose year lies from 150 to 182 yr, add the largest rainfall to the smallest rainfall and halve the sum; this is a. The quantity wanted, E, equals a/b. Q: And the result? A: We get 1.17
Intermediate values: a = 14.2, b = 12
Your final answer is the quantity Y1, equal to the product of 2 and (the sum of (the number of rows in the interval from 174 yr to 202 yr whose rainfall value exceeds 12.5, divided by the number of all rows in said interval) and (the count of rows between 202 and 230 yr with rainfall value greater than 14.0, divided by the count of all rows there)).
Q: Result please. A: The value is 2.0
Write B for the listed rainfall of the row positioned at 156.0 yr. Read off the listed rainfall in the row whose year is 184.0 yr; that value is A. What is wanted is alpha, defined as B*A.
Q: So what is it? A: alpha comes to 215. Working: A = 15.87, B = 13.54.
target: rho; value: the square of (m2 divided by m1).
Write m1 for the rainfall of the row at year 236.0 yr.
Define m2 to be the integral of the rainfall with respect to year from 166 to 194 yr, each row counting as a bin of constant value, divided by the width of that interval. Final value 1.4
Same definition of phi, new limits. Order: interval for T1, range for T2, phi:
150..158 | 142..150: 28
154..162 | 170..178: 18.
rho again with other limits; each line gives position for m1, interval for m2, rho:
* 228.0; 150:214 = 1.2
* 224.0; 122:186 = 0.8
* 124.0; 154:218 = 1.2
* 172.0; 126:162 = 0.5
